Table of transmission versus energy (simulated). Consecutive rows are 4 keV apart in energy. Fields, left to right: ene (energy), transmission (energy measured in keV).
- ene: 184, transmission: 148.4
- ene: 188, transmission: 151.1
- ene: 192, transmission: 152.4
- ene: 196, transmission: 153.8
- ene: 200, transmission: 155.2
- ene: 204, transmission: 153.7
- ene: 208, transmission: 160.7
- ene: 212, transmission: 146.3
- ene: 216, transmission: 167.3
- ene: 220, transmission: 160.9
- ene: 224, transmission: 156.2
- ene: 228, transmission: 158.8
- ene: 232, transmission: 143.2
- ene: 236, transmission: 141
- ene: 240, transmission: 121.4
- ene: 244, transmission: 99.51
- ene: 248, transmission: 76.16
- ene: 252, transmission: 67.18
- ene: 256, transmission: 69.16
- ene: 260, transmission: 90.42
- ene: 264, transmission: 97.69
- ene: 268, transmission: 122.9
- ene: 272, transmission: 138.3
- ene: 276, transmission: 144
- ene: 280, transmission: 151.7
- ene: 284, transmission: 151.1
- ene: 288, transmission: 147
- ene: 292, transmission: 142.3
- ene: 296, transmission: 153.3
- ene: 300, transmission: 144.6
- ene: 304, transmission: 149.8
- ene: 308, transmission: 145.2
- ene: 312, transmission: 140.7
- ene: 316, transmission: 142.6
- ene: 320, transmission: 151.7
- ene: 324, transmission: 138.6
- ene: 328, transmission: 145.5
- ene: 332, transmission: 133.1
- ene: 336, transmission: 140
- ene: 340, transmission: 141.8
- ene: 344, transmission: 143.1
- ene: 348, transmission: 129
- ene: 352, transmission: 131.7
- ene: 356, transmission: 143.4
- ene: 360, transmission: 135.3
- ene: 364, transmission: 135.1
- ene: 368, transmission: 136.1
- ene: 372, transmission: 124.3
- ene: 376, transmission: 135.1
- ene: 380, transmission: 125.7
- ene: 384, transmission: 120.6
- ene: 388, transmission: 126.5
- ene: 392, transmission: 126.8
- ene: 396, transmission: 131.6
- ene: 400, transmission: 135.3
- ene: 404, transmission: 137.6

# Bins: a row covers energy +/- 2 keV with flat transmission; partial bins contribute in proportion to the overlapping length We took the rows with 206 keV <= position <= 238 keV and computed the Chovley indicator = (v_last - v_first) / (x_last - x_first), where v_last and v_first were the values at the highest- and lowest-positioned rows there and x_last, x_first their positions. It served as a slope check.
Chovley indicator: -0.70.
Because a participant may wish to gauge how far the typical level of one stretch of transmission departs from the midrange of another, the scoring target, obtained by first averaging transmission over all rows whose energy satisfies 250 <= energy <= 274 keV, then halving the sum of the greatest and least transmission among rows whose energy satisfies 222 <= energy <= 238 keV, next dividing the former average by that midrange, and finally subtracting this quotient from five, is 4.35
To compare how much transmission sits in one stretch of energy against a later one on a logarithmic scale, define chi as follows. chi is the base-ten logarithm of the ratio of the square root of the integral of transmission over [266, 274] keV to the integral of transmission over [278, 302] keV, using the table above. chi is -2.04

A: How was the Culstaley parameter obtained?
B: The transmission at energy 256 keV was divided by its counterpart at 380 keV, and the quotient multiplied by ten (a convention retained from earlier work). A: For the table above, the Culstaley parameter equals 5.5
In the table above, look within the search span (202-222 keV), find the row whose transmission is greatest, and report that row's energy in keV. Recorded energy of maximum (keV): 216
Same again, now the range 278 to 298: 296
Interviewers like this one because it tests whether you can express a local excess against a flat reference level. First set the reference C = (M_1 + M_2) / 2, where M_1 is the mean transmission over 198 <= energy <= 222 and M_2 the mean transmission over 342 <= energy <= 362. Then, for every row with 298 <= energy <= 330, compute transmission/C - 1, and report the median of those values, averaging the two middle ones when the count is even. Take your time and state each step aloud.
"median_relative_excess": -0.014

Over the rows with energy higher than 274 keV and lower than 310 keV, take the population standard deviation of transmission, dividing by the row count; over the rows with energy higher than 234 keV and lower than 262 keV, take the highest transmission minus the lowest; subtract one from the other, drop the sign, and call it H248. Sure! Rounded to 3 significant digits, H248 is 70.1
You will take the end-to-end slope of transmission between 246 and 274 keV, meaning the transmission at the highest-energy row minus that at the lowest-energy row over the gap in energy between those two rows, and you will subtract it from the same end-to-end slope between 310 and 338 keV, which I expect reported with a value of -2.6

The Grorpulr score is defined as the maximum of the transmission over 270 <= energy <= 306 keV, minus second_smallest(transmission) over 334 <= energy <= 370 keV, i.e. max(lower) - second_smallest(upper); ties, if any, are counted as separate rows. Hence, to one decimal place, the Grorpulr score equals 21.6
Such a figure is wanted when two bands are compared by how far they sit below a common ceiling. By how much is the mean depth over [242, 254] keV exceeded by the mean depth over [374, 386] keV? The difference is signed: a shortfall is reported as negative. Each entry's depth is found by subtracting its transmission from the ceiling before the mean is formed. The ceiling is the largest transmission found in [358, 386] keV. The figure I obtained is -46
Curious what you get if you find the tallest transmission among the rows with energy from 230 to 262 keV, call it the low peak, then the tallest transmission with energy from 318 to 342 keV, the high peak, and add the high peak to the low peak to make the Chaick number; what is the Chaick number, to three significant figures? 295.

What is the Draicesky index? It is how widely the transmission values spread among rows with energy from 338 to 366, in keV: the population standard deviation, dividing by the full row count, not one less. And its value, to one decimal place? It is 5.3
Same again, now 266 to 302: 8.7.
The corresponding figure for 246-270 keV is 19.3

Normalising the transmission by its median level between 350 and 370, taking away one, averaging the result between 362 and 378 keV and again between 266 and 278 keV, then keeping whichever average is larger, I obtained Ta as 0.00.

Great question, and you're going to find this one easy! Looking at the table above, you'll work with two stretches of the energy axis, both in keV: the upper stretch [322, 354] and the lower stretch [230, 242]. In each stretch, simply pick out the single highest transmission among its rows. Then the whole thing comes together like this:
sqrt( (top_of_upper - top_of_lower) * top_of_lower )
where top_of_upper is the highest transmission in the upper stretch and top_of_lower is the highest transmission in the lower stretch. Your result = 18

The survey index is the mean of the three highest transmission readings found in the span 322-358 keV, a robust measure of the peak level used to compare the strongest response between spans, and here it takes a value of 144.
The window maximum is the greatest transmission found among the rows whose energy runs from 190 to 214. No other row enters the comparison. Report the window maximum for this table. 160.7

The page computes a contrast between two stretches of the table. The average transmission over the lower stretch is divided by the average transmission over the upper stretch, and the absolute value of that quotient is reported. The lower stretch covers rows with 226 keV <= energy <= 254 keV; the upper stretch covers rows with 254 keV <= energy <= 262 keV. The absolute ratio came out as 1.4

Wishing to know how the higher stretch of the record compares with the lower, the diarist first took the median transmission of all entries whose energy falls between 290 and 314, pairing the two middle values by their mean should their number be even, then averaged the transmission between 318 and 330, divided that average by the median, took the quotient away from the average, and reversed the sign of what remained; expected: -144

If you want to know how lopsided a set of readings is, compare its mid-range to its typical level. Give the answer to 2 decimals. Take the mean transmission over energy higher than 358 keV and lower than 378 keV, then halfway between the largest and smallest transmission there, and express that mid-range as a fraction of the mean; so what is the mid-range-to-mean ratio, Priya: 0.98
